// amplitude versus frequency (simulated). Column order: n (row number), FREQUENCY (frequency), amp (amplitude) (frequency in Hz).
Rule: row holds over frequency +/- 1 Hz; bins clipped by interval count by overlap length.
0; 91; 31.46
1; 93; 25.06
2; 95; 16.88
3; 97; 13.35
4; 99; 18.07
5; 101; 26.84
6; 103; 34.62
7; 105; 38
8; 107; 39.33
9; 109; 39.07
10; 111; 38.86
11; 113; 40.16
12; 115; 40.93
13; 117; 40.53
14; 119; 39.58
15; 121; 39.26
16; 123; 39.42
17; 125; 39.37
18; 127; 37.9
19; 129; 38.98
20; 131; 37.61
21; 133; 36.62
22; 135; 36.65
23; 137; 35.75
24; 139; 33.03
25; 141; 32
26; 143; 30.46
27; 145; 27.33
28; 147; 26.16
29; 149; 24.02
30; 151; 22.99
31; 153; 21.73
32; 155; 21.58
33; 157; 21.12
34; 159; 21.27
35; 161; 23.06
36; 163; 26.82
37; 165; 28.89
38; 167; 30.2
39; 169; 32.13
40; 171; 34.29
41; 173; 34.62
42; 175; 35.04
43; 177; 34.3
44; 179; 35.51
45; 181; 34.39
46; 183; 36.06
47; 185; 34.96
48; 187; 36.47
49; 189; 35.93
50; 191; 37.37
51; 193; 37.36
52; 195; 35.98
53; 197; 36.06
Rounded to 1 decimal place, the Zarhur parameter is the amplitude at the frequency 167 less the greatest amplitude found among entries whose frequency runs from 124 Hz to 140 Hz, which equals -9.2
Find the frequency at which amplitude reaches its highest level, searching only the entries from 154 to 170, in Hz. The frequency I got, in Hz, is 169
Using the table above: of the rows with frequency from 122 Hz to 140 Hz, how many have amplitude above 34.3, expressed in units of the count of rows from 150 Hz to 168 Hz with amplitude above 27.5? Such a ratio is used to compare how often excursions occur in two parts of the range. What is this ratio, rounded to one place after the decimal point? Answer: 4.0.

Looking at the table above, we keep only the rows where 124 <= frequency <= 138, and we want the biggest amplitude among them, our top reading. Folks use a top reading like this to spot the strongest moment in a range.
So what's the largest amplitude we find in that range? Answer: 39.37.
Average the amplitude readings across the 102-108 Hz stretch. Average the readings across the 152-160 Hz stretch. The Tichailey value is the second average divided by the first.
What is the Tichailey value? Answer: 0.57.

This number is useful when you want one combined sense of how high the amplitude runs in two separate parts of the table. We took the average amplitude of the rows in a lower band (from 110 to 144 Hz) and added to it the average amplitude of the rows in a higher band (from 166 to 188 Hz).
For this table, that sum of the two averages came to 71.8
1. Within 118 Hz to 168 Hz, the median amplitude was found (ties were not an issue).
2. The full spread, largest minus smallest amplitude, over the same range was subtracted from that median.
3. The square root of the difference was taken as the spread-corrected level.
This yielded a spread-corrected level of 3.5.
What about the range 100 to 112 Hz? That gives 5.1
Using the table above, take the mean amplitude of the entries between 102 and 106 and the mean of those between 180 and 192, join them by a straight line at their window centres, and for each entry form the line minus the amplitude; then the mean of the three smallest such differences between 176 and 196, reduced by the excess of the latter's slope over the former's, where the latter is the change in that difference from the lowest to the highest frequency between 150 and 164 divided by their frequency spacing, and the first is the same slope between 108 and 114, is -1.2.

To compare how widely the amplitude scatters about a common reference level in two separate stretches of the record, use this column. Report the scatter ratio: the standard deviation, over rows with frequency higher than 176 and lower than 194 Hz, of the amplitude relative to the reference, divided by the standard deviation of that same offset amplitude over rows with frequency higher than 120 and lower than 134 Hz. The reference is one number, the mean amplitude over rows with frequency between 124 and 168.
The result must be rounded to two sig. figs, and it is 1.1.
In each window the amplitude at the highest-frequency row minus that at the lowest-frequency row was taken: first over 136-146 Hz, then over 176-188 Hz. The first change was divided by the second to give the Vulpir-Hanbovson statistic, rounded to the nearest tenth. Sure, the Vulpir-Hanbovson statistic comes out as -3.9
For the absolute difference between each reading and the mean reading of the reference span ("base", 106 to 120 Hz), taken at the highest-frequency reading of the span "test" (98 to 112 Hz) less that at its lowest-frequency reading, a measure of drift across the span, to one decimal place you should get -20.8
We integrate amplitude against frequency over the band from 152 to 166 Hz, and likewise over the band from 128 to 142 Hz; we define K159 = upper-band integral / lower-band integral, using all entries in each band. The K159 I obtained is 0.66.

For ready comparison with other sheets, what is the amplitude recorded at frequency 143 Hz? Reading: 30.46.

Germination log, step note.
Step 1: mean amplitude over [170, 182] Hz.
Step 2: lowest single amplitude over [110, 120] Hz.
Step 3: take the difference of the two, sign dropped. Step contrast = 4.2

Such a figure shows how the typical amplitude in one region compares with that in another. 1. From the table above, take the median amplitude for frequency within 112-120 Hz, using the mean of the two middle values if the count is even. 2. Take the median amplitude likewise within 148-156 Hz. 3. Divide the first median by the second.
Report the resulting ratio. 1.8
